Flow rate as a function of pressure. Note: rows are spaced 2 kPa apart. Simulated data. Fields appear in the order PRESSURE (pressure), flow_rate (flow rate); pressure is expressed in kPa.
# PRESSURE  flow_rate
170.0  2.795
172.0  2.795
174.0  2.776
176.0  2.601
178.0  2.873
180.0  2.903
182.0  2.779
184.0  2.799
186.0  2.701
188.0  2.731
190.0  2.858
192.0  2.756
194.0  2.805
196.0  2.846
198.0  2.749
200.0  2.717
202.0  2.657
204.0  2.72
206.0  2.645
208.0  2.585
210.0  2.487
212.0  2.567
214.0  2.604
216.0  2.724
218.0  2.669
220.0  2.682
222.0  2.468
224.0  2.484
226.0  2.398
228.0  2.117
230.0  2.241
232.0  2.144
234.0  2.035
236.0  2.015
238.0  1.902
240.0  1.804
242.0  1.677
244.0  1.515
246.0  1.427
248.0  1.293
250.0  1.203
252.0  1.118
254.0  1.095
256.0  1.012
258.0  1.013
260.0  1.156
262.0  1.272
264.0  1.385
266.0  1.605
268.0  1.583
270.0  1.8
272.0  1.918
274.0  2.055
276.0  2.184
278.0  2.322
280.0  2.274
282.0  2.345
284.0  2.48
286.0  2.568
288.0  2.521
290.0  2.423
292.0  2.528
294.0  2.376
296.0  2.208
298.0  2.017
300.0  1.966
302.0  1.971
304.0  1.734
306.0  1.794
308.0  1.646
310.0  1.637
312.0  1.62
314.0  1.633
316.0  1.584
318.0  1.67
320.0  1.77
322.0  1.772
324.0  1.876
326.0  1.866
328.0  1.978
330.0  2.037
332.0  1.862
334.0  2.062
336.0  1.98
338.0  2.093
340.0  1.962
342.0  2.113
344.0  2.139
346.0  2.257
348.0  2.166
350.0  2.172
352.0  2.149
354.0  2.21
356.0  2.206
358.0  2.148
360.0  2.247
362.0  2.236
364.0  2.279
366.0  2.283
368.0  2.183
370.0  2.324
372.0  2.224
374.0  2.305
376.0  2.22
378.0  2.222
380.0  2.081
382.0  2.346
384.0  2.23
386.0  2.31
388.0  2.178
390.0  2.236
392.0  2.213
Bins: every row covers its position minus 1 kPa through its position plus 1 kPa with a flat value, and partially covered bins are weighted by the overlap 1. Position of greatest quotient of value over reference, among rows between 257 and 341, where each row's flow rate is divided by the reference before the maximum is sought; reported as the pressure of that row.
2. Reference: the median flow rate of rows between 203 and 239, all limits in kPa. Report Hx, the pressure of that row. 286.0 kPa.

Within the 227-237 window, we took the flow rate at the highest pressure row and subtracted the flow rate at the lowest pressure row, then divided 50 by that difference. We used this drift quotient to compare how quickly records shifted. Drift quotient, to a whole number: -490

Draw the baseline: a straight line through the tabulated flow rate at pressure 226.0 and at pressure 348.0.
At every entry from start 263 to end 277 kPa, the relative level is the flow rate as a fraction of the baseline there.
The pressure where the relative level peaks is 276.0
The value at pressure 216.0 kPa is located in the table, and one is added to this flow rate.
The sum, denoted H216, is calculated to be 3.72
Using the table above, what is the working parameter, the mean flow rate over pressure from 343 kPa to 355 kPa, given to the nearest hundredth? 2.18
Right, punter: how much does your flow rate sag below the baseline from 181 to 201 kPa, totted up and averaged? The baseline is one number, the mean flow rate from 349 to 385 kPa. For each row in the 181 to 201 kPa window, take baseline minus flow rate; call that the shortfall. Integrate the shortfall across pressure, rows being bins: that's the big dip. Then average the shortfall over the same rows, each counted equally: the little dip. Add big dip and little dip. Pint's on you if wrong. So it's -12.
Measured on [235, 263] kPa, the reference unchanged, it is 24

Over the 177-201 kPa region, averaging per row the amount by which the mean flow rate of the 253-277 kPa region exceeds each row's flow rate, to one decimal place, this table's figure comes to -1.3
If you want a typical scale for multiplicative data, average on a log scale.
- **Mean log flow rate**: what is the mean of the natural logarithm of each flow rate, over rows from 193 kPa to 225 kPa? 0.97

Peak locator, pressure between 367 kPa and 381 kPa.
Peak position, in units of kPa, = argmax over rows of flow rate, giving 370.0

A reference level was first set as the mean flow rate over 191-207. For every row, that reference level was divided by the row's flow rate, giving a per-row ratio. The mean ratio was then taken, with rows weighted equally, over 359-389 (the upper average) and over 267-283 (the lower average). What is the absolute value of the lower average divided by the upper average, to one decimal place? 1.1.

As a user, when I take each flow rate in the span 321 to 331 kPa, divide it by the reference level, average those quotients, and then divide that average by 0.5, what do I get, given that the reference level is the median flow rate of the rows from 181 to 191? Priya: 1.4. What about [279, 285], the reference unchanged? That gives 1.7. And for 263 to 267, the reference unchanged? 1.1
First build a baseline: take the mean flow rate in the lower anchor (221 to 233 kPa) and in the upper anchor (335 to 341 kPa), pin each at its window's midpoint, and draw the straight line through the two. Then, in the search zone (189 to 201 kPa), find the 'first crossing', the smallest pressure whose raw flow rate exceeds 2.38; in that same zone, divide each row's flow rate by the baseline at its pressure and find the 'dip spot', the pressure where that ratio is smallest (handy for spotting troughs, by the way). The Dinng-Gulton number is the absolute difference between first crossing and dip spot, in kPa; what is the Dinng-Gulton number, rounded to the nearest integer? 10 kPa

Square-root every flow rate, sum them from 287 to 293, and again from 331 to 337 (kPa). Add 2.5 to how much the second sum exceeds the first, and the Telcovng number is 1.97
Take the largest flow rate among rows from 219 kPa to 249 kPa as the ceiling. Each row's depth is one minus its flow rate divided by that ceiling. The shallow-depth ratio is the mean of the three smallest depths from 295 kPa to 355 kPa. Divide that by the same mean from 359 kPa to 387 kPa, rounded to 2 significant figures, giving 1.3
